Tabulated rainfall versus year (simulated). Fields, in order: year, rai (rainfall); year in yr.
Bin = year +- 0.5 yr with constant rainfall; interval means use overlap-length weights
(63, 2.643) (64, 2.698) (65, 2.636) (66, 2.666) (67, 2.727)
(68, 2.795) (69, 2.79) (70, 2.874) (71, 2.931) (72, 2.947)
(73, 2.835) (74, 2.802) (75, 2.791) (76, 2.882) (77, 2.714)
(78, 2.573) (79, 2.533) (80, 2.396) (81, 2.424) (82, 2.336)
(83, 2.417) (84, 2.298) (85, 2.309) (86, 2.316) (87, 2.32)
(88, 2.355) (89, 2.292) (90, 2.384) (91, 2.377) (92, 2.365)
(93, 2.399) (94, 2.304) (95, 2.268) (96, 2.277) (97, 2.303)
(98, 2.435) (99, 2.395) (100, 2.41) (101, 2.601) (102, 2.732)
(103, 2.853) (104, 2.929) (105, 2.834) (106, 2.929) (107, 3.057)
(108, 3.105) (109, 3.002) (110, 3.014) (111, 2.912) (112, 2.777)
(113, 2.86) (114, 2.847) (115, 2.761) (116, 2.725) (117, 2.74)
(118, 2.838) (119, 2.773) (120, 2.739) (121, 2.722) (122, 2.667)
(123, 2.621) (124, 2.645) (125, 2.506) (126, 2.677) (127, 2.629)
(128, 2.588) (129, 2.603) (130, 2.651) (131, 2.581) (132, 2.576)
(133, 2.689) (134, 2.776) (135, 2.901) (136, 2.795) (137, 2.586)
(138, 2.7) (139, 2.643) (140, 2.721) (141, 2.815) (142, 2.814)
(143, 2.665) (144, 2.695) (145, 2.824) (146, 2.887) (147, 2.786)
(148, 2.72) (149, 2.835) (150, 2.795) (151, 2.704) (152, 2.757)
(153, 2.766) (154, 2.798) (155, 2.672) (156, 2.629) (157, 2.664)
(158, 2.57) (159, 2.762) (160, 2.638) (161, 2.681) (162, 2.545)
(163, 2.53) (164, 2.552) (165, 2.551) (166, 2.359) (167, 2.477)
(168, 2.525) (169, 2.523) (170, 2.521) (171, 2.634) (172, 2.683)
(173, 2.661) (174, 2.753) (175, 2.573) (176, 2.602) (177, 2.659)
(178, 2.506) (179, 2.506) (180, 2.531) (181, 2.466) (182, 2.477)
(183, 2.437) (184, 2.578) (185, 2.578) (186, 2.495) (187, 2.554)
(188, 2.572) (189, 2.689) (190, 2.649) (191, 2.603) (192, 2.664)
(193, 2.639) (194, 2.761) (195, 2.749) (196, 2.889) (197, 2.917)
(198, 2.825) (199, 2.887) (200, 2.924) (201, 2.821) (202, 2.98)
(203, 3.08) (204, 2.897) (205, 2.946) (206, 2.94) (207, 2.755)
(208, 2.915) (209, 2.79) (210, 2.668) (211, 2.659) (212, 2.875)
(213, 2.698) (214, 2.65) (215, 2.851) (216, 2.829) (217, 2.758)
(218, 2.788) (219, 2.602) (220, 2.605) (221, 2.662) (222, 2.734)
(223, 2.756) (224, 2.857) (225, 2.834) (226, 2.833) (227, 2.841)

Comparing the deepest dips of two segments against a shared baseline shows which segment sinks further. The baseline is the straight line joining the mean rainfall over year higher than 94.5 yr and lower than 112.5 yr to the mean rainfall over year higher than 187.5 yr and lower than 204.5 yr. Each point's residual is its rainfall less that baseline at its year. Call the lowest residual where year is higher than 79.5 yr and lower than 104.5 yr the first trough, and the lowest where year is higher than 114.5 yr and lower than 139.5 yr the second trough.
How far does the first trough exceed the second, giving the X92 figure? -0.21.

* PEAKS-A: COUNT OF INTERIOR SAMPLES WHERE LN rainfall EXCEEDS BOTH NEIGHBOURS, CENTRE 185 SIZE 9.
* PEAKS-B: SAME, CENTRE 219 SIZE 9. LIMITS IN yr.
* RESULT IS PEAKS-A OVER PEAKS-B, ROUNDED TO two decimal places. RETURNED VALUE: 1.00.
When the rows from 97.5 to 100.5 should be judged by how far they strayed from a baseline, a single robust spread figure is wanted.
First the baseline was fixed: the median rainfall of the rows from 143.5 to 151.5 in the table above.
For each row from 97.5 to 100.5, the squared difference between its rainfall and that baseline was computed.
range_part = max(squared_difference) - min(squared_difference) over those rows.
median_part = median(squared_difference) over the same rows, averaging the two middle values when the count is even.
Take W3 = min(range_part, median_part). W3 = 0.030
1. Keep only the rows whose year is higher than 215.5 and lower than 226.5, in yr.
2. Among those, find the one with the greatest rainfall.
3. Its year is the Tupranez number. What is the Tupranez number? 224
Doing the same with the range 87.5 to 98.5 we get 98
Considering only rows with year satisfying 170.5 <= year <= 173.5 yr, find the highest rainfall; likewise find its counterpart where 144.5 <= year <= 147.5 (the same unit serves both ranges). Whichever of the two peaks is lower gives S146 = 2.68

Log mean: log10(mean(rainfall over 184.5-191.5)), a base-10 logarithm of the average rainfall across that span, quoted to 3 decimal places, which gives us 0.414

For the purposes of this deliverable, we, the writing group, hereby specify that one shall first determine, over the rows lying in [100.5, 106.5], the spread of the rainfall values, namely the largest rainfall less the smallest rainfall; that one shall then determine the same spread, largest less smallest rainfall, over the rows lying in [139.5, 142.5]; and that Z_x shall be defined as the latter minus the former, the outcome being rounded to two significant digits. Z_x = -0.23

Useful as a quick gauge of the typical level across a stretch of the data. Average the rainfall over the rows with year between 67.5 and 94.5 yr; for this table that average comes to 2.55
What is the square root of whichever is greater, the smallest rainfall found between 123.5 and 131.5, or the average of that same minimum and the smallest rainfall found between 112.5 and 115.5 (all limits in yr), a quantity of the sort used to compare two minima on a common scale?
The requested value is 1.62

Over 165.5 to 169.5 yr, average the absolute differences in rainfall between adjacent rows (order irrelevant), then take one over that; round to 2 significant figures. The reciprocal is 18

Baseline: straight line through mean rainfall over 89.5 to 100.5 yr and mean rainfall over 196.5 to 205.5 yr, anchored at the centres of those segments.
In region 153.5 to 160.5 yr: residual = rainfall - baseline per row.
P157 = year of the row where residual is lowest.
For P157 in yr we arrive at 158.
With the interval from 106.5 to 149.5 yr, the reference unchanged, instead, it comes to 125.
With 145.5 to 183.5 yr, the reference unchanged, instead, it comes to 183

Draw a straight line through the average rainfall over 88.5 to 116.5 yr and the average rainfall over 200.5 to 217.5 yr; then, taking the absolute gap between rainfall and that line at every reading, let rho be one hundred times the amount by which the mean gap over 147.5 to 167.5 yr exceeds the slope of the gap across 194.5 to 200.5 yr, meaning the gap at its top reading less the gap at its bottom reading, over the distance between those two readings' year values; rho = 11.2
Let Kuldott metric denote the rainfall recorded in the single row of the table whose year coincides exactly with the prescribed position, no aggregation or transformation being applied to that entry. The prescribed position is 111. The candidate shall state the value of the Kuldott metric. 2.912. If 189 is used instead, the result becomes 2.689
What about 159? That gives 2.762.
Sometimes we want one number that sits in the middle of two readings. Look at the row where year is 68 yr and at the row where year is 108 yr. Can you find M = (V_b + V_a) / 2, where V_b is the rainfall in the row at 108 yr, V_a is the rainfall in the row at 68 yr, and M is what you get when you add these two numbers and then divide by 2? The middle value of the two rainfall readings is 2.95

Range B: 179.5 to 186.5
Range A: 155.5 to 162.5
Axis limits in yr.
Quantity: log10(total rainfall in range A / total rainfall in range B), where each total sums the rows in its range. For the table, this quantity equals 0.022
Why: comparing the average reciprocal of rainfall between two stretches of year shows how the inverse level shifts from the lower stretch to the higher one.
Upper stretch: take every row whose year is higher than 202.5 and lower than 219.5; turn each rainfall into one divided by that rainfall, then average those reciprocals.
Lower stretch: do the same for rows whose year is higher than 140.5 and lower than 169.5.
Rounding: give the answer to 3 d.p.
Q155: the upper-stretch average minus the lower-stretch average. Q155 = -0.018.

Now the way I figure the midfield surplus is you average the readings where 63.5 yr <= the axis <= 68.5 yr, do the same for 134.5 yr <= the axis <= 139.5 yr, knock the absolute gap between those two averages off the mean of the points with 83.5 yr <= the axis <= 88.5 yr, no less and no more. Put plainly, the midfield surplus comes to 2.3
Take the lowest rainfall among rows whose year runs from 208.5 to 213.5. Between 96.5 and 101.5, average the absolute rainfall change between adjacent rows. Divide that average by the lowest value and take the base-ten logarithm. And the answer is -1.45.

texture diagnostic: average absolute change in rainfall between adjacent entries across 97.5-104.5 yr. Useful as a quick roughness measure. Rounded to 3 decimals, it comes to 0.096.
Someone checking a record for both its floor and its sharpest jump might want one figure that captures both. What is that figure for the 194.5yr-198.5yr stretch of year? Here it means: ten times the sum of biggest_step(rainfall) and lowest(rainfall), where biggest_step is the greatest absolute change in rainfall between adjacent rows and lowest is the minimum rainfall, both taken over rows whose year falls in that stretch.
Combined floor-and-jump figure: 28.9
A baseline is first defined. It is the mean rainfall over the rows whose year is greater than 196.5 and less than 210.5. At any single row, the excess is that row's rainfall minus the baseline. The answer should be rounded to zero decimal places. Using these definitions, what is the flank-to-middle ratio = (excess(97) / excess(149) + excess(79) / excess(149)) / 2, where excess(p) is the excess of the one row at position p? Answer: 10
